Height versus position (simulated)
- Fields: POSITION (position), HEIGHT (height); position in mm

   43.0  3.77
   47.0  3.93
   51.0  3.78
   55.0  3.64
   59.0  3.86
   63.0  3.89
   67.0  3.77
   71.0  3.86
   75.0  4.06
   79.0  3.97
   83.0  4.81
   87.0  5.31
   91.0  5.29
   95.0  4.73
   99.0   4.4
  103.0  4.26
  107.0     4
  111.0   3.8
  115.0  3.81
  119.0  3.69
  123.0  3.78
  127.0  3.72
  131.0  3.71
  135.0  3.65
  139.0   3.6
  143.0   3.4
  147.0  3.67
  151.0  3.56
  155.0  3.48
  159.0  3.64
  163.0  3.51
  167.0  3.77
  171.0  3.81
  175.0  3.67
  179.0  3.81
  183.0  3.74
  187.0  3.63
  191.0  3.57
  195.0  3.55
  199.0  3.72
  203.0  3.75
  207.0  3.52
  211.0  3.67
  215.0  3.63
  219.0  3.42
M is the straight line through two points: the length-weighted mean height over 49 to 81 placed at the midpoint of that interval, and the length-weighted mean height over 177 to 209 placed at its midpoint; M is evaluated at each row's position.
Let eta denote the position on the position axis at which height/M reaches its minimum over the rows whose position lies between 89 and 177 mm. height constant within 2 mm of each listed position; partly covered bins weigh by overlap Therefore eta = 143.0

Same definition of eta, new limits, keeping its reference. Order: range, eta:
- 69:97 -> 71.0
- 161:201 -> 163.0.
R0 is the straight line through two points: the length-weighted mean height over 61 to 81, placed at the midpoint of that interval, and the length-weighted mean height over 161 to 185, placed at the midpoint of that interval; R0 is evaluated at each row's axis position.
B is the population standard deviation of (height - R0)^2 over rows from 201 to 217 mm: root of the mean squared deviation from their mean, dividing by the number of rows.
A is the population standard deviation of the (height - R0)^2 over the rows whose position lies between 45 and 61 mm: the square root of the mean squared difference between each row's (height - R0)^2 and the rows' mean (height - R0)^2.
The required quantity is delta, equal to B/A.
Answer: 0.2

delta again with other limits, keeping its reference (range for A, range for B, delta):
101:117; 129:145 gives 0.8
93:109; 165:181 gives 0.0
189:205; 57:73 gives 1.6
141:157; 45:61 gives 0.7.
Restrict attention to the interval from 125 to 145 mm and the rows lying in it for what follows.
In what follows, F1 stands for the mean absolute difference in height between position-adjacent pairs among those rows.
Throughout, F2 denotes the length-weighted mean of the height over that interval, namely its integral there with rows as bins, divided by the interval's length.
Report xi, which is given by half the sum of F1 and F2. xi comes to 1.85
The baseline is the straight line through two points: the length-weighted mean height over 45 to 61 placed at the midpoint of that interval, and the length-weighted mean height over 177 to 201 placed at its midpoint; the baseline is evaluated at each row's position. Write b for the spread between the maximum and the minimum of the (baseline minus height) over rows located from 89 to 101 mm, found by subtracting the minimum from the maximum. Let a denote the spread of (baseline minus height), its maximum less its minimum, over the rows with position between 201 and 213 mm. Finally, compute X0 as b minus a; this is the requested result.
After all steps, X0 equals 0.7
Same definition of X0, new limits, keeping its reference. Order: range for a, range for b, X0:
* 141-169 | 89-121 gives 1.2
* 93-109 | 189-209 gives -0.5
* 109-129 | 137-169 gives 0.3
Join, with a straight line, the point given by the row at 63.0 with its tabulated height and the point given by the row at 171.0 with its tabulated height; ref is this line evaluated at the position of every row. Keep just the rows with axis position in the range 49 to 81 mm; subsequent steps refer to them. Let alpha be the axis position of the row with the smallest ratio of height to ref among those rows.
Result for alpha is 55.0 mm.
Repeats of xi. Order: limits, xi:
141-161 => 1.85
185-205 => 1.86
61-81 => 2.02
